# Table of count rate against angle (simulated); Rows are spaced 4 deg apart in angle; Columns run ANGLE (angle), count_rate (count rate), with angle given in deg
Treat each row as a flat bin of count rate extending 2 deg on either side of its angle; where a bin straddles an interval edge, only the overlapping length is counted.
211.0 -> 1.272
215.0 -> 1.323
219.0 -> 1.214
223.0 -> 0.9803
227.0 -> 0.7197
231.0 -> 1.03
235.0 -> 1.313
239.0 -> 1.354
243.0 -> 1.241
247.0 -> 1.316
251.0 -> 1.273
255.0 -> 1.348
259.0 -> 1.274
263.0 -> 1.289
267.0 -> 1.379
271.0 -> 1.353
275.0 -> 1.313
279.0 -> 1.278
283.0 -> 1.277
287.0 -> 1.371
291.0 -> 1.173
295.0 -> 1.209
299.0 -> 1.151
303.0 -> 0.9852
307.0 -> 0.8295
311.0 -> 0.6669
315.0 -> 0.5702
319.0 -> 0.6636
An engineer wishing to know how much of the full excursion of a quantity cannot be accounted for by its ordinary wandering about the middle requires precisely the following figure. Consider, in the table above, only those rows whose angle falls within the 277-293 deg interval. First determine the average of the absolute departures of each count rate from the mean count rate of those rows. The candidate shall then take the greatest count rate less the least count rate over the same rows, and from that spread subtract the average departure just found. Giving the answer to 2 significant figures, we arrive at 0.15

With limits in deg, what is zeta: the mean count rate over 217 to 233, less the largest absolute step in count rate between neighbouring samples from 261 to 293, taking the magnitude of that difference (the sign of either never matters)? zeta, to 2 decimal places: 0.79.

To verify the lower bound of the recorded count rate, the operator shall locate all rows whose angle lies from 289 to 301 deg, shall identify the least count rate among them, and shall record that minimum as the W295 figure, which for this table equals 1.151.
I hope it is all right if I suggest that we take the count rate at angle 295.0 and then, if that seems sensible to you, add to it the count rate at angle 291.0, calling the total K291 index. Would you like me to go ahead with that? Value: 2.4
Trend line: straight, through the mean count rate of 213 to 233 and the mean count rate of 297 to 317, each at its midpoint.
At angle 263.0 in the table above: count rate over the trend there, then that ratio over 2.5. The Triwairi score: 0.542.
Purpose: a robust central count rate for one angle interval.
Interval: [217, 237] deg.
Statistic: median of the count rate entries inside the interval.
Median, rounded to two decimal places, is 1.03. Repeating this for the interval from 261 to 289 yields 1.31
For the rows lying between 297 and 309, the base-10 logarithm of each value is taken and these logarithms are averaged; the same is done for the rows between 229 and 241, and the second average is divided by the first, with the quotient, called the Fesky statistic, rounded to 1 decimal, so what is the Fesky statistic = -9.9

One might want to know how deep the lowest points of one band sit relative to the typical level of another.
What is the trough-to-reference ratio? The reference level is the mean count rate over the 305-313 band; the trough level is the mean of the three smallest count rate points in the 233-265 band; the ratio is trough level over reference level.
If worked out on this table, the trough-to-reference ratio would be 1.7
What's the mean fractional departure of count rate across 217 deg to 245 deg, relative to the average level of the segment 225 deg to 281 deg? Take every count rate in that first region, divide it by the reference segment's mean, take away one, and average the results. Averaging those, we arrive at -0.10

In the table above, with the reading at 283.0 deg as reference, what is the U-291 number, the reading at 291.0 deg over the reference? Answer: 0.92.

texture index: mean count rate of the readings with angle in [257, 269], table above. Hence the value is 1.31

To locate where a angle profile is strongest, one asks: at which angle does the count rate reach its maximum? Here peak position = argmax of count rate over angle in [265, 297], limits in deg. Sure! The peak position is 267.0 deg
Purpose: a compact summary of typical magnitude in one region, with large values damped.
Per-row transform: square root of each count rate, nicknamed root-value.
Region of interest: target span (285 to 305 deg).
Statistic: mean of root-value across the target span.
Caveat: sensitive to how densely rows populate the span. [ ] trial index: 1.08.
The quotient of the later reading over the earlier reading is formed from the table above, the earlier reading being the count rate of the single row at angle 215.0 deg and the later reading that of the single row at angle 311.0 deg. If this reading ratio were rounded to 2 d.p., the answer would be 0.50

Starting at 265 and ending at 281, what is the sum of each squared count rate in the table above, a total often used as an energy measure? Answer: 7.1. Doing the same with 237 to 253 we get 6.7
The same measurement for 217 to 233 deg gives 4.0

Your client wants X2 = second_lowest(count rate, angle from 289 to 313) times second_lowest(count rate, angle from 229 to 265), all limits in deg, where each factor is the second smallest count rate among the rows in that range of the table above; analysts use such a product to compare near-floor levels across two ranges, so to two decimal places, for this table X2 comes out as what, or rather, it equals 1.03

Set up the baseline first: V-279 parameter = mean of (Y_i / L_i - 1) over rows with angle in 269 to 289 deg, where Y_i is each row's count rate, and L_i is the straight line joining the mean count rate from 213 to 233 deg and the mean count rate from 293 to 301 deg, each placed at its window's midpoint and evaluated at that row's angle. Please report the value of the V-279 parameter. 0.147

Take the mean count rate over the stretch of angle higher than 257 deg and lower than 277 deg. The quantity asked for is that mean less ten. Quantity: -8.68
